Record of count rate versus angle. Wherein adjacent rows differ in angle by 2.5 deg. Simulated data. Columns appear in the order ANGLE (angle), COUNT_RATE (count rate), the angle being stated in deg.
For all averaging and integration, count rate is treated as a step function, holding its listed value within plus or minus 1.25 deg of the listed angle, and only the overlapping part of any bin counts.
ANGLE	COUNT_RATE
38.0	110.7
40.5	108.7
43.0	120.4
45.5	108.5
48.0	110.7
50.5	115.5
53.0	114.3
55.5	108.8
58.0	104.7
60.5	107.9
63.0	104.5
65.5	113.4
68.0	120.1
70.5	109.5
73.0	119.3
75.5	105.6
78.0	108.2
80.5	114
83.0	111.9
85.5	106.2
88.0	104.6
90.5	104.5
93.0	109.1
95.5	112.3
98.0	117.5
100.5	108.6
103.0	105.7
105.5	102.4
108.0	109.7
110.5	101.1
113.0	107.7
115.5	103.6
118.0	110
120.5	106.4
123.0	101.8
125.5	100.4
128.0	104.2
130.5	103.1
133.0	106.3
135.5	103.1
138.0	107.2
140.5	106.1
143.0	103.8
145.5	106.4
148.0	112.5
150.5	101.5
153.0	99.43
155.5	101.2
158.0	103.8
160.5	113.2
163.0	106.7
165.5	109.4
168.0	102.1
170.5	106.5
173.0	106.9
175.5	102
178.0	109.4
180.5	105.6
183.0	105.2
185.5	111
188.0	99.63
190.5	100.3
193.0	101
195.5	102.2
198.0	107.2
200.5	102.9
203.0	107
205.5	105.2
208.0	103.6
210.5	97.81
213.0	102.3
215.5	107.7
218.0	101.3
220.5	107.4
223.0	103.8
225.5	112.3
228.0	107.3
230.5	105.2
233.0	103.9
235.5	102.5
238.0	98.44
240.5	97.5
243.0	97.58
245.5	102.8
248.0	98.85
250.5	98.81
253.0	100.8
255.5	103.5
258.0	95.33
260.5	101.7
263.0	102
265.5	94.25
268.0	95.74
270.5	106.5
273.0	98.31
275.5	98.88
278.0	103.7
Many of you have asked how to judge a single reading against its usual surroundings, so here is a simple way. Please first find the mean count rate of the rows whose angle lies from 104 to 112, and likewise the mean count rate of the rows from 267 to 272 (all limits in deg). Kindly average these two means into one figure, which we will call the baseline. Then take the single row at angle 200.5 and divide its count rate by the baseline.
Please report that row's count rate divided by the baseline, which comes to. 1.00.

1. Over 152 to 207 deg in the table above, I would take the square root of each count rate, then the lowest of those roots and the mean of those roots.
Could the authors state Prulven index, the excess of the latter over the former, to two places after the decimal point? 0.27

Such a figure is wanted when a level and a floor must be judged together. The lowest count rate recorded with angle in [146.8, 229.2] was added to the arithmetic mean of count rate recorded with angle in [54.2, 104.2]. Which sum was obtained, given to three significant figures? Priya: 208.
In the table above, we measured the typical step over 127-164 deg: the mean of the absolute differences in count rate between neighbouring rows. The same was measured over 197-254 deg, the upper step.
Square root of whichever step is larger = 2.02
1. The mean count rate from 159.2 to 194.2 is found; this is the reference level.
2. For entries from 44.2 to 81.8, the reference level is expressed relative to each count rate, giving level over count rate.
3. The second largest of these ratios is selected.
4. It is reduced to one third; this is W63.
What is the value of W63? 0.336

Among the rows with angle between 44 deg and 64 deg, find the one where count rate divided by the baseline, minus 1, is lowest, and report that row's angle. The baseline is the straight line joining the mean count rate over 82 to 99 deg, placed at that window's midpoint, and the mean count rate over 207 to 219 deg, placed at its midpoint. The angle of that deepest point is 58.0 deg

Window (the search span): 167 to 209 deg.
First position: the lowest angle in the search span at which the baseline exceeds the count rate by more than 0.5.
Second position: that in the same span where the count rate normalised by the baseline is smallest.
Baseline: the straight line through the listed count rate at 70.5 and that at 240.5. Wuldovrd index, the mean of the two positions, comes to 178.0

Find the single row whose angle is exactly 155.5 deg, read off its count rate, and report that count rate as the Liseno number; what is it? 101.2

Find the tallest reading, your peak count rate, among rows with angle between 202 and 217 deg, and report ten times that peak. 1077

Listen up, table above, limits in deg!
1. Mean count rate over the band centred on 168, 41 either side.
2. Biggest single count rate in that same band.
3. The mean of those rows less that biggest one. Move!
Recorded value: -8.2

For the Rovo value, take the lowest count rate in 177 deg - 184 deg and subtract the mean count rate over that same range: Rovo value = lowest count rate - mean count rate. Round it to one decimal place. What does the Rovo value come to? -1.5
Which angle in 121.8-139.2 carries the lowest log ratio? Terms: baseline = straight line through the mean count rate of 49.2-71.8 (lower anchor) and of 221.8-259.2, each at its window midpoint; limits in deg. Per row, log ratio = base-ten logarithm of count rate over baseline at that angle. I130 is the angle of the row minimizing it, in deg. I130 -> 125.5 deg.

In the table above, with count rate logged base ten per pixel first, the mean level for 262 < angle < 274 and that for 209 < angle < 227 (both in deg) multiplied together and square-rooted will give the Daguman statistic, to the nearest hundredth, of 2.01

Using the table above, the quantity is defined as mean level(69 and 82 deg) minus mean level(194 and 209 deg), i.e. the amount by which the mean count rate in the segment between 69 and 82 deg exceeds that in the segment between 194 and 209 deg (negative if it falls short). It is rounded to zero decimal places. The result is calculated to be 7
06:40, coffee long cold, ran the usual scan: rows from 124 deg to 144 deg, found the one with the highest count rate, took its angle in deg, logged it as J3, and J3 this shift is 138.0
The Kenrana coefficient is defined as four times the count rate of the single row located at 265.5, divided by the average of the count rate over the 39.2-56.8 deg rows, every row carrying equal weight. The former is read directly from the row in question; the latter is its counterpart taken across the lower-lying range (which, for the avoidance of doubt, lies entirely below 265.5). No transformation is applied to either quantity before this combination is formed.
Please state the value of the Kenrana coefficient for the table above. 3.35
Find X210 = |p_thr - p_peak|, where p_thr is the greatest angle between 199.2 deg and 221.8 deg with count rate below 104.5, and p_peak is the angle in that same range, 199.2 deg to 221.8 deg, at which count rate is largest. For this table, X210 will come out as 2.5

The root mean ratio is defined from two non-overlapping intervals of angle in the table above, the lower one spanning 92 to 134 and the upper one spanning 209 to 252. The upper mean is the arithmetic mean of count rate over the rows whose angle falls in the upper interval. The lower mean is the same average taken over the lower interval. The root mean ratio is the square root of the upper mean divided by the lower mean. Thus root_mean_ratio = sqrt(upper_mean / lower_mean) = 0.982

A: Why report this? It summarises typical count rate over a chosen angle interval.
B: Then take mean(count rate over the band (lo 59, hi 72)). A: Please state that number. 111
